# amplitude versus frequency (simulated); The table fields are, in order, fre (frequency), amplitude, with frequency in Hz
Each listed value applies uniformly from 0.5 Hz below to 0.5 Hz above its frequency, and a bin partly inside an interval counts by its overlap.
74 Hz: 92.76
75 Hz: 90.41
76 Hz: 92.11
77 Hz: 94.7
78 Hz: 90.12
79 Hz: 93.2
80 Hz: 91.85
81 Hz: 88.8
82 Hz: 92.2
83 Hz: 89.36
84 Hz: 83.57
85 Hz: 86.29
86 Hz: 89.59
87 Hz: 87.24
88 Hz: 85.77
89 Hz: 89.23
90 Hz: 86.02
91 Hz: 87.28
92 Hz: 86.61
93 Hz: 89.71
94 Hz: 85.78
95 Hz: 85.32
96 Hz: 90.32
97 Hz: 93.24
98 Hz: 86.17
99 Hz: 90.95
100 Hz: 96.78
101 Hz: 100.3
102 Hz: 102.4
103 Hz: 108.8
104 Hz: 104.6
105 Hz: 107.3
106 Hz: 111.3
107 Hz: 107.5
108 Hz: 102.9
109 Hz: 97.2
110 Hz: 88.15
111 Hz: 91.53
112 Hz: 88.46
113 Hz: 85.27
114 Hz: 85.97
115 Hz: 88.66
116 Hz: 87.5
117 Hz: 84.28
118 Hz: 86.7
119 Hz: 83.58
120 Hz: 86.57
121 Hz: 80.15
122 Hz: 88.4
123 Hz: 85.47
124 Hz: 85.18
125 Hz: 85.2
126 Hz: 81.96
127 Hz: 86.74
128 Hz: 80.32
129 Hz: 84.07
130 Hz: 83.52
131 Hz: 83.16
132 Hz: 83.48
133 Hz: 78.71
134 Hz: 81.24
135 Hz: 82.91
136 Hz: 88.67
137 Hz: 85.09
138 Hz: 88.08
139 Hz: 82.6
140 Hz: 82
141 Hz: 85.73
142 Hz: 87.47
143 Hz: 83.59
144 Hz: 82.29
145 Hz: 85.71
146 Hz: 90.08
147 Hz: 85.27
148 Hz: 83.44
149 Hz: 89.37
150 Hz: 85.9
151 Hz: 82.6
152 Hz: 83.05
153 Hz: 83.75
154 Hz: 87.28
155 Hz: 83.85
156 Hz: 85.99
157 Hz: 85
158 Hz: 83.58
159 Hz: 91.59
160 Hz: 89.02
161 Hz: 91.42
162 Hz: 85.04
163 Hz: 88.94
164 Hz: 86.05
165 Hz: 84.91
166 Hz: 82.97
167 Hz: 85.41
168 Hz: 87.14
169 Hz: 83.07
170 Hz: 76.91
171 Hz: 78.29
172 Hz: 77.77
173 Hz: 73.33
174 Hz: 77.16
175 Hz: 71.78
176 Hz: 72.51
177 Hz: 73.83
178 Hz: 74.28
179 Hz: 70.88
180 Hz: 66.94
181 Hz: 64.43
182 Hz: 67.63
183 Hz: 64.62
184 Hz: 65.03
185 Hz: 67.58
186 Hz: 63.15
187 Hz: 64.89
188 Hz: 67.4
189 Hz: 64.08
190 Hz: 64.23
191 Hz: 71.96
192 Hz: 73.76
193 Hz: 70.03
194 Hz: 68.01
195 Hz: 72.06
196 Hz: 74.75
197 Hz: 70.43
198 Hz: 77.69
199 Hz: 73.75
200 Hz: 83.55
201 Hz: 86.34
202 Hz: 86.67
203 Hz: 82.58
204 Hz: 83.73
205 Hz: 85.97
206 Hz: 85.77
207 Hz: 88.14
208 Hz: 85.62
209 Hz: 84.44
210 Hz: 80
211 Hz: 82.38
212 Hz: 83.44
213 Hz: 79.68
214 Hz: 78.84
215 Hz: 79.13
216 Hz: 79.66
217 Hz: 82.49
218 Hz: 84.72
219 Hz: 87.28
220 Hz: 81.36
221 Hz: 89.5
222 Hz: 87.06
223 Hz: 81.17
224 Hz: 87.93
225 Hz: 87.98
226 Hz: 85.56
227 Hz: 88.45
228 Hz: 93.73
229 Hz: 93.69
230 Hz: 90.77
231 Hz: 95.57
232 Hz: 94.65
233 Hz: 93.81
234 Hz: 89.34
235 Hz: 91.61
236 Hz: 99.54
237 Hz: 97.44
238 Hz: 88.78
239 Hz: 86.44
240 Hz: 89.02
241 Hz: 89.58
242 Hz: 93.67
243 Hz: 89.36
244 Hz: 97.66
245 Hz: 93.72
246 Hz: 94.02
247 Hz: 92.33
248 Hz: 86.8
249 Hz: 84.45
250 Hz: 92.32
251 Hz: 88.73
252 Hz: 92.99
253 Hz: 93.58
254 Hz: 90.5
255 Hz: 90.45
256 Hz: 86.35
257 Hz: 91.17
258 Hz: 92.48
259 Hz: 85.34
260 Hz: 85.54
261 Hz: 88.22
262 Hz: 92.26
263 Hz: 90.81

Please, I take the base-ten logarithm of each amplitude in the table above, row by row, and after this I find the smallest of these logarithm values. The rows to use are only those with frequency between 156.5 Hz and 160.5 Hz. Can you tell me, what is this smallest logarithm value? 1.92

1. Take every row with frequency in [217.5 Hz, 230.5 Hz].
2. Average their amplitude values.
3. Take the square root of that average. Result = 9.4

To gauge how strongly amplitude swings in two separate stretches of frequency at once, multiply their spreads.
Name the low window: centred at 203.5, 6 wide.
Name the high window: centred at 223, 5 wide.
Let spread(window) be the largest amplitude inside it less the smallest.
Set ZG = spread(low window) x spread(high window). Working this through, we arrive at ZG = 34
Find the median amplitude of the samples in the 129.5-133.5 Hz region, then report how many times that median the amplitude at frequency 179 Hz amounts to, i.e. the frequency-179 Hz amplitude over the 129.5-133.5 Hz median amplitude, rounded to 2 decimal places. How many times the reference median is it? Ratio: 0.85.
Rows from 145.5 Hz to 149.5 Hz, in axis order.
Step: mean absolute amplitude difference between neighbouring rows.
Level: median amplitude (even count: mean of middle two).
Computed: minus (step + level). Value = -92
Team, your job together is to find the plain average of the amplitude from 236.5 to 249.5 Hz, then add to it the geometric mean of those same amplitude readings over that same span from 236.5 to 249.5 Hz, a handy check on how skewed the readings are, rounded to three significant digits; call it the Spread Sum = 182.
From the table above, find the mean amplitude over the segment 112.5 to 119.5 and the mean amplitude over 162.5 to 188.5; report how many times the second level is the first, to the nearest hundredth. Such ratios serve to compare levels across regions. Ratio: 0.87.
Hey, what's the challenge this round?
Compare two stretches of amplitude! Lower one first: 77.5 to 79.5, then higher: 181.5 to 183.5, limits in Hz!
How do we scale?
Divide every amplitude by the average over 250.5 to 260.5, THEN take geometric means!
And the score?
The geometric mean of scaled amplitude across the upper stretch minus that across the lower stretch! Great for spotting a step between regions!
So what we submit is -0.28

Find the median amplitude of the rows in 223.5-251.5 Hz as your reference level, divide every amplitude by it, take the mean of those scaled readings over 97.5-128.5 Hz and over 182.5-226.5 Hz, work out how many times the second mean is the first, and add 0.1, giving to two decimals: 0.95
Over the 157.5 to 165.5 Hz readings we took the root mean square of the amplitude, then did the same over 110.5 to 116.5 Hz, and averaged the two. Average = 87.8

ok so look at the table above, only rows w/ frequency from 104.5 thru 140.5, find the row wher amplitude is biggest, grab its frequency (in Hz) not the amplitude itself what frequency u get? 106 Hz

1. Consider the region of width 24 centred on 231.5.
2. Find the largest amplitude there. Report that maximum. 99.54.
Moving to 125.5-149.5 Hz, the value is 90.08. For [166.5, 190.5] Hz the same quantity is 87.14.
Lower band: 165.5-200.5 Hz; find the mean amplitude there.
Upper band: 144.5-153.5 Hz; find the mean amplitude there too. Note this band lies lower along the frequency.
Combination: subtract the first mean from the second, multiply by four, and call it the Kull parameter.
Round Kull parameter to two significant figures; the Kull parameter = 51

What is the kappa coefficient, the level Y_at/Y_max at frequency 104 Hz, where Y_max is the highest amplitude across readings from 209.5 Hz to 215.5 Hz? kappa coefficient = 1.25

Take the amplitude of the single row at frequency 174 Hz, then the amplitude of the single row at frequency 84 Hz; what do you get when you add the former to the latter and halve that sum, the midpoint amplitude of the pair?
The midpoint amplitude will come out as 80.4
